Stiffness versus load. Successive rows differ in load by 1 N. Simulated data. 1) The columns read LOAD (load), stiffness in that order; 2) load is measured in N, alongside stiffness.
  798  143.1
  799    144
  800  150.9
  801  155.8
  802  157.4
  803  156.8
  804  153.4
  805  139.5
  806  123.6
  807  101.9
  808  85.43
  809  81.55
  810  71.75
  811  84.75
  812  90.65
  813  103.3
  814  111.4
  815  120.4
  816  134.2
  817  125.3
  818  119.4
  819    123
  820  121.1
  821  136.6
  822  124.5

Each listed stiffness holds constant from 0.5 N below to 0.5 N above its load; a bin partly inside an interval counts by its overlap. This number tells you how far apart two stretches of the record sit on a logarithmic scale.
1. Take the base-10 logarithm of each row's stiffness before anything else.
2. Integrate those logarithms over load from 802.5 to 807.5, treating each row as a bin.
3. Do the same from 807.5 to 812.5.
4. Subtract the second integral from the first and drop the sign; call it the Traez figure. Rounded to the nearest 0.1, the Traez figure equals 1.0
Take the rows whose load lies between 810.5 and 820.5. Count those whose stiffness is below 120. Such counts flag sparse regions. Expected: 5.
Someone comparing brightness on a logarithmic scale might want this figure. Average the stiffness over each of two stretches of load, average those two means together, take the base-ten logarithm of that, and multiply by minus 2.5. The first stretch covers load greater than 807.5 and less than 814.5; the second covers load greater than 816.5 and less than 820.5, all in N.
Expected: -5.06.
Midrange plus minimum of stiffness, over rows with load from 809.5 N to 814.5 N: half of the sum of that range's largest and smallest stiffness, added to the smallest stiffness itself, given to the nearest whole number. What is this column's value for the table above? 163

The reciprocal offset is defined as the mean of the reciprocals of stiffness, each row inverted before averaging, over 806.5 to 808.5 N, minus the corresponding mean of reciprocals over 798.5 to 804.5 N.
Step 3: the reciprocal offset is 0.0042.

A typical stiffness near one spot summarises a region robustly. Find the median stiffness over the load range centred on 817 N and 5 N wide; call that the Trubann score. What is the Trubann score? 123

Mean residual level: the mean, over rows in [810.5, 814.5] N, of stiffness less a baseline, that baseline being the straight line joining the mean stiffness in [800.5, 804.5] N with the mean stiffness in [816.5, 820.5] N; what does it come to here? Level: -37.3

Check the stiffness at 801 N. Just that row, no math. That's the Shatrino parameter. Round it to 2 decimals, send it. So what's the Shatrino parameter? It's 155.80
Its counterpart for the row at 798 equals 143.10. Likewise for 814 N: 111.40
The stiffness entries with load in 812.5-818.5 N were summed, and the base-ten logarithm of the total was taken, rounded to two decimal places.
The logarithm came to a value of 2.85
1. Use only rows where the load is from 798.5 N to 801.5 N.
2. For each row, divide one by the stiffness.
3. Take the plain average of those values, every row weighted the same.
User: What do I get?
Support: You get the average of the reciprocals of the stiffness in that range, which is 0.007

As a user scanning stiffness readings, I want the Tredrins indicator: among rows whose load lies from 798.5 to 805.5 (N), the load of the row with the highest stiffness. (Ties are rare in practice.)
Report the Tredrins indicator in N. 802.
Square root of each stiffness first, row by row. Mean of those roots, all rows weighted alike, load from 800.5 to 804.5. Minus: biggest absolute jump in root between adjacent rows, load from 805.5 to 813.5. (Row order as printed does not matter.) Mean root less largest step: 11.5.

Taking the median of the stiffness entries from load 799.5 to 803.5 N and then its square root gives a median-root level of 12.5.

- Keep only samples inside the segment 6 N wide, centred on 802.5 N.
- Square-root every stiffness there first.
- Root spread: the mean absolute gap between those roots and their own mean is 0.2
